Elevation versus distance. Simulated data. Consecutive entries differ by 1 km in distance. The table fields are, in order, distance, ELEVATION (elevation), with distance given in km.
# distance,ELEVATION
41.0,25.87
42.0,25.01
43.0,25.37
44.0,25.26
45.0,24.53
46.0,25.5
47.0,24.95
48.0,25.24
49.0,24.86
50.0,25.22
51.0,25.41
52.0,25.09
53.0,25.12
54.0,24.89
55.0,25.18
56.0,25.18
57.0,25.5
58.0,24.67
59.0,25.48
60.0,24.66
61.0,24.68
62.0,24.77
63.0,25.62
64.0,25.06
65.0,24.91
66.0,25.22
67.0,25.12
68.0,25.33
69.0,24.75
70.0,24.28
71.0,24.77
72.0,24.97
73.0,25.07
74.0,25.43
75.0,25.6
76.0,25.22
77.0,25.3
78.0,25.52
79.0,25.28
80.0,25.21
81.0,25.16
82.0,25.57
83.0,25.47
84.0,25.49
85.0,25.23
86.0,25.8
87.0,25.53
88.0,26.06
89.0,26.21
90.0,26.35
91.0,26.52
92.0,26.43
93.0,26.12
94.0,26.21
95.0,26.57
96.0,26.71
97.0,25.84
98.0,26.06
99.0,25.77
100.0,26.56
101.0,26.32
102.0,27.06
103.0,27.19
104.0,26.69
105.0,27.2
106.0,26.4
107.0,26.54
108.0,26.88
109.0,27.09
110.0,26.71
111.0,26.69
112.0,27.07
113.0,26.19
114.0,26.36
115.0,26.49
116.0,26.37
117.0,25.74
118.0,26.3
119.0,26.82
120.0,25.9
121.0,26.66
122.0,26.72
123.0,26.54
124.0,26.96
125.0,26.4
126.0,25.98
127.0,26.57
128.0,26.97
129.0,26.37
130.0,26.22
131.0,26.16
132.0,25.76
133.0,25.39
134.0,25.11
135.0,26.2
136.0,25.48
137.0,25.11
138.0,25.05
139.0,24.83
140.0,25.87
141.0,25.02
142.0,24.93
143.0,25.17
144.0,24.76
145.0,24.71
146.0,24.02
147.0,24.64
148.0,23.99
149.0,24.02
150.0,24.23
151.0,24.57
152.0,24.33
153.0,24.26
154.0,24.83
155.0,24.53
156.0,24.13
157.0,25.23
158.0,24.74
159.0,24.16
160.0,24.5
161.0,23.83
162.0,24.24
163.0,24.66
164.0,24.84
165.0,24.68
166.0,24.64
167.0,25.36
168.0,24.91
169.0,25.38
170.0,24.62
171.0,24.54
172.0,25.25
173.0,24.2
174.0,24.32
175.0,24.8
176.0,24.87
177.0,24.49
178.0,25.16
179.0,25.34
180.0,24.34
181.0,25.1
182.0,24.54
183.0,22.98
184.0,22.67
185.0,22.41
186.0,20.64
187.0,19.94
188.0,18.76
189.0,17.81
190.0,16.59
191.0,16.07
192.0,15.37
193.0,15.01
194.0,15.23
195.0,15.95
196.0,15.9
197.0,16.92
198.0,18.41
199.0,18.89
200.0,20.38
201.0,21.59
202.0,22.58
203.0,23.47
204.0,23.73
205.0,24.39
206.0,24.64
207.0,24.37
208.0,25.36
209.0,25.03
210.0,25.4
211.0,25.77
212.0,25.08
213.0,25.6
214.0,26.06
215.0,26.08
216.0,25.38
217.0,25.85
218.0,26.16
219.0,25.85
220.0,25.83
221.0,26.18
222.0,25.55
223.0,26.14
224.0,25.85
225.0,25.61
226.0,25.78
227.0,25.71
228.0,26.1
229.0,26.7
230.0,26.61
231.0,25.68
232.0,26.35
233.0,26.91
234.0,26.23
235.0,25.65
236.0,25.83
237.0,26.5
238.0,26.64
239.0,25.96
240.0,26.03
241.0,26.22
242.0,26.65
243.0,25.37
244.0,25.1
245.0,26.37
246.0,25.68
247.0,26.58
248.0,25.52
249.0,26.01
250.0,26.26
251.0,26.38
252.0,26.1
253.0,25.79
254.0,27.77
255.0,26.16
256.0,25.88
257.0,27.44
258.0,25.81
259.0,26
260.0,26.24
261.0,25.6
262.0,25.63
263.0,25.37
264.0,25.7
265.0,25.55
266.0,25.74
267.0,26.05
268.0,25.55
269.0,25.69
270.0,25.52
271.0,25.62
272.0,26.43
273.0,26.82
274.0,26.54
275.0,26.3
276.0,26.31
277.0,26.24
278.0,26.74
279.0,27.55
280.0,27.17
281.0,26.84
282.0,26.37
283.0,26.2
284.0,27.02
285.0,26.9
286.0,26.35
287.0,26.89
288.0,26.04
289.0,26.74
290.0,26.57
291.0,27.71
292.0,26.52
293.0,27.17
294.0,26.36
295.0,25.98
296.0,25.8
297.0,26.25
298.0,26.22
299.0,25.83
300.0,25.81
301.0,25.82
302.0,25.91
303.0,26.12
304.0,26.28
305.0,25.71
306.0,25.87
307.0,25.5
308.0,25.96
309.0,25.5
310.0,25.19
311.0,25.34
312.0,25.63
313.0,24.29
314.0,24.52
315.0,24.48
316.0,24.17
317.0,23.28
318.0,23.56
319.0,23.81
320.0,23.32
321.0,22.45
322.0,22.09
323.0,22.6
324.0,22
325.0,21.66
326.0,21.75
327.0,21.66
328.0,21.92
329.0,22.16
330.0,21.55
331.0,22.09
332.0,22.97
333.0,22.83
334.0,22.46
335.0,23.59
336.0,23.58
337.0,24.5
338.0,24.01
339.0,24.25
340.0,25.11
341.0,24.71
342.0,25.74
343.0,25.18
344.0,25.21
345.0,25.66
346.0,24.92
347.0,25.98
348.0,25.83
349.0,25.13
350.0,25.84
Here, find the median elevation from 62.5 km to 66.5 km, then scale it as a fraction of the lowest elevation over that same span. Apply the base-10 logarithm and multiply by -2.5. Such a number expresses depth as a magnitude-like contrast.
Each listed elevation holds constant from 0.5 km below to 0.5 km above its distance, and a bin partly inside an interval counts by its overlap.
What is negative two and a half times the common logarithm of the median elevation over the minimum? -0.010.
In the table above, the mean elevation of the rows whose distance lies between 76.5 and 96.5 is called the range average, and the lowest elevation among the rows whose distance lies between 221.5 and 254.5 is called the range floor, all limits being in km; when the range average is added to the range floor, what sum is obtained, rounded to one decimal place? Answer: 50.9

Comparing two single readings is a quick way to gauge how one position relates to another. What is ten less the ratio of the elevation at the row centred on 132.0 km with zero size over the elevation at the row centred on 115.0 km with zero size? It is 9.03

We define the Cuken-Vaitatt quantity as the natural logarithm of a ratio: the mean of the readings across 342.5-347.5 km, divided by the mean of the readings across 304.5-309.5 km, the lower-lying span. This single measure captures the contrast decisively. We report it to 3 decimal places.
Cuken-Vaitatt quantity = -0.012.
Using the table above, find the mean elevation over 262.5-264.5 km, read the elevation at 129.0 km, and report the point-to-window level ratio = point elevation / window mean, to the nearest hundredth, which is 1.03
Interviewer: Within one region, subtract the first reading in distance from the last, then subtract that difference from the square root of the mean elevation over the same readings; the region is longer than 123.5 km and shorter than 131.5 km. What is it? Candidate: 5.9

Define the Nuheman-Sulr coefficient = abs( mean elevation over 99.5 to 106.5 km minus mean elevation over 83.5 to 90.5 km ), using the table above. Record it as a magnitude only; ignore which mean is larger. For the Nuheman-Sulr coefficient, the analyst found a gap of 0.96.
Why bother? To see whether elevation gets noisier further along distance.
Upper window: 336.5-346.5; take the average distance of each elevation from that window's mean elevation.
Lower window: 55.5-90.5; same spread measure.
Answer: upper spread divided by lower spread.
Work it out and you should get 1.3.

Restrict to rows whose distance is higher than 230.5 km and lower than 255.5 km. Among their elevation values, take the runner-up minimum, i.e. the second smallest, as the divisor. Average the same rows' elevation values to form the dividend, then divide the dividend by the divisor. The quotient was 1.03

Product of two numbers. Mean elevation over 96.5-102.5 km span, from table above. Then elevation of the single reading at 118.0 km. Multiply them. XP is 691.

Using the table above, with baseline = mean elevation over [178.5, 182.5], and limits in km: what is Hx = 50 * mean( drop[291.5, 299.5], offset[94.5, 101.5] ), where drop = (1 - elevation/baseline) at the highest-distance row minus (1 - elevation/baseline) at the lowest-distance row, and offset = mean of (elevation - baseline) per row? 36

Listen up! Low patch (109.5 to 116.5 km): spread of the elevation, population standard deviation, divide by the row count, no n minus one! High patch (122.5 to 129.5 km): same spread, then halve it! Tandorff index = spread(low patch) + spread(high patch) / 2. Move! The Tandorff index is 0.43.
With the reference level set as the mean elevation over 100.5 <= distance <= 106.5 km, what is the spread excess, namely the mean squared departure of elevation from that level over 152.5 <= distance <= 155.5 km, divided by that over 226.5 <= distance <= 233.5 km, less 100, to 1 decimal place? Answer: -88.8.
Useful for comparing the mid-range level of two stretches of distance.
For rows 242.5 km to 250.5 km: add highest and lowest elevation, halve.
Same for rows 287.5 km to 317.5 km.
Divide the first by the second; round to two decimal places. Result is 1.01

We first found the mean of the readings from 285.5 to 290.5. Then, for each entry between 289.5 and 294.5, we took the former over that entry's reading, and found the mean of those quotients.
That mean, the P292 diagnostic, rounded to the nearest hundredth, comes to 0.99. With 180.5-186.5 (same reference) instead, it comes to 1.15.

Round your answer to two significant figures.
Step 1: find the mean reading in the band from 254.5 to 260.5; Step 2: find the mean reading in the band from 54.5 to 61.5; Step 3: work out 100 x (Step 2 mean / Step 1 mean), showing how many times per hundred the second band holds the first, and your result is 95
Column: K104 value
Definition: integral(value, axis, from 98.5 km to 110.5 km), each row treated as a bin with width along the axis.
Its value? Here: 320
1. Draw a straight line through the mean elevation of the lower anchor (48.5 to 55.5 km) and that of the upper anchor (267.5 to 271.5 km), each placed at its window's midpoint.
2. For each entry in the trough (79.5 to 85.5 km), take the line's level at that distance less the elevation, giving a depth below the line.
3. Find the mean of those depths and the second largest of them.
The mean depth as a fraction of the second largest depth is 4.71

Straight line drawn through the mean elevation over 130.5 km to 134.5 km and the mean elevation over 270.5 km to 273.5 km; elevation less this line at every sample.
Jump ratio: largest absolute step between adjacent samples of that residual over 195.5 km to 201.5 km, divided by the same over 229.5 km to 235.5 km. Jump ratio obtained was 1.59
